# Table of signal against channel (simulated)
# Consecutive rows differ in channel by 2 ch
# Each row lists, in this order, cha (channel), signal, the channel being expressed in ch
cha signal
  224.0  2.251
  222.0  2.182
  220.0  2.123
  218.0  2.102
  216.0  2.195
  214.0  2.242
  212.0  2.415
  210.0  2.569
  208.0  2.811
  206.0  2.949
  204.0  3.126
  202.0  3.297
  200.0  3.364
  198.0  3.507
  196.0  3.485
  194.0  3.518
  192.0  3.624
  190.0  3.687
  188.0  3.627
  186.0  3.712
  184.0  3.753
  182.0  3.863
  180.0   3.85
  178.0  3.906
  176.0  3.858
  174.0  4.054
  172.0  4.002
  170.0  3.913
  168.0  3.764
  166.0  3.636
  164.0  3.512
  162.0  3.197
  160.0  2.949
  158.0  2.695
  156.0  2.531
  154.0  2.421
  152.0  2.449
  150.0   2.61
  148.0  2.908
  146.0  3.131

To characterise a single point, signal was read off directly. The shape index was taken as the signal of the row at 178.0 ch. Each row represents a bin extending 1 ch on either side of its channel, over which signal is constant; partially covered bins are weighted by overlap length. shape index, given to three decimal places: 3.906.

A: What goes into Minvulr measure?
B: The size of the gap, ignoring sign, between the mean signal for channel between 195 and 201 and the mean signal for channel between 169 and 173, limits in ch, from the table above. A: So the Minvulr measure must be 0.51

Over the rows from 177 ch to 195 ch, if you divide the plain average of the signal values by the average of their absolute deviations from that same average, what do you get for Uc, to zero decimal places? 36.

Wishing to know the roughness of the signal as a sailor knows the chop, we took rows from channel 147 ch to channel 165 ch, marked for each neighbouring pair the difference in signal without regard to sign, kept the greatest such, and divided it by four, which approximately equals 0.079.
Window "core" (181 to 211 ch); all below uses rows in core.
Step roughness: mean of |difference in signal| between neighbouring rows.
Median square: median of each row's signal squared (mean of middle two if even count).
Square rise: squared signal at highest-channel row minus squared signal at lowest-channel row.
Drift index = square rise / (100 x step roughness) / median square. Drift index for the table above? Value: -0.06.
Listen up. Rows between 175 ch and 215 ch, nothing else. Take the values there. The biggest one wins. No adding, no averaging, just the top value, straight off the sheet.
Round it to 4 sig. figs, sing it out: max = 3.906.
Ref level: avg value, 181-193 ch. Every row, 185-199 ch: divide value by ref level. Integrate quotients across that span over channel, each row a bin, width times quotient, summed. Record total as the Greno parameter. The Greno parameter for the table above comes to 13.6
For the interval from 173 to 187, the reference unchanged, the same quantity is 14.5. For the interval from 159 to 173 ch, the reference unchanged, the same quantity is 13.5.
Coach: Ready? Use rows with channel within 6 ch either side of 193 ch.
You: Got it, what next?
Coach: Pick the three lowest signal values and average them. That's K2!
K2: 3.5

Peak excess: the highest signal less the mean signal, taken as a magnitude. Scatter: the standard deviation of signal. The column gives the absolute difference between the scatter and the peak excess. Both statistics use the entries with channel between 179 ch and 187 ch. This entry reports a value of 0.005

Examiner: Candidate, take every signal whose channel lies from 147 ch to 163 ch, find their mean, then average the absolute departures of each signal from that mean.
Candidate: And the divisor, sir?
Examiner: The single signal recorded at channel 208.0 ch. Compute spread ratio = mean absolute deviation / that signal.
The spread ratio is 0.080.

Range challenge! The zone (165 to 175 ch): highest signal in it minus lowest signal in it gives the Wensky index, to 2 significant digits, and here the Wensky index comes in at 0.42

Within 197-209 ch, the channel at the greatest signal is 198.0 ch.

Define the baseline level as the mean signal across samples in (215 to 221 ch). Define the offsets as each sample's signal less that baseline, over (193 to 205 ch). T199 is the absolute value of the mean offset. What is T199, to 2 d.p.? 1.24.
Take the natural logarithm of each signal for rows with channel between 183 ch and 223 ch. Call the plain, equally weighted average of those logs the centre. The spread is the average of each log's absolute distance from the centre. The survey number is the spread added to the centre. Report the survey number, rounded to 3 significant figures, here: 1.27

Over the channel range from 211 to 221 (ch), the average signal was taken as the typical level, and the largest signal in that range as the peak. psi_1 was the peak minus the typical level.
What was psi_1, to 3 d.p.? 0.200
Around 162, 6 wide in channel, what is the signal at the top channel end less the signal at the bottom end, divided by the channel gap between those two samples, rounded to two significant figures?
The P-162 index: 0.14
